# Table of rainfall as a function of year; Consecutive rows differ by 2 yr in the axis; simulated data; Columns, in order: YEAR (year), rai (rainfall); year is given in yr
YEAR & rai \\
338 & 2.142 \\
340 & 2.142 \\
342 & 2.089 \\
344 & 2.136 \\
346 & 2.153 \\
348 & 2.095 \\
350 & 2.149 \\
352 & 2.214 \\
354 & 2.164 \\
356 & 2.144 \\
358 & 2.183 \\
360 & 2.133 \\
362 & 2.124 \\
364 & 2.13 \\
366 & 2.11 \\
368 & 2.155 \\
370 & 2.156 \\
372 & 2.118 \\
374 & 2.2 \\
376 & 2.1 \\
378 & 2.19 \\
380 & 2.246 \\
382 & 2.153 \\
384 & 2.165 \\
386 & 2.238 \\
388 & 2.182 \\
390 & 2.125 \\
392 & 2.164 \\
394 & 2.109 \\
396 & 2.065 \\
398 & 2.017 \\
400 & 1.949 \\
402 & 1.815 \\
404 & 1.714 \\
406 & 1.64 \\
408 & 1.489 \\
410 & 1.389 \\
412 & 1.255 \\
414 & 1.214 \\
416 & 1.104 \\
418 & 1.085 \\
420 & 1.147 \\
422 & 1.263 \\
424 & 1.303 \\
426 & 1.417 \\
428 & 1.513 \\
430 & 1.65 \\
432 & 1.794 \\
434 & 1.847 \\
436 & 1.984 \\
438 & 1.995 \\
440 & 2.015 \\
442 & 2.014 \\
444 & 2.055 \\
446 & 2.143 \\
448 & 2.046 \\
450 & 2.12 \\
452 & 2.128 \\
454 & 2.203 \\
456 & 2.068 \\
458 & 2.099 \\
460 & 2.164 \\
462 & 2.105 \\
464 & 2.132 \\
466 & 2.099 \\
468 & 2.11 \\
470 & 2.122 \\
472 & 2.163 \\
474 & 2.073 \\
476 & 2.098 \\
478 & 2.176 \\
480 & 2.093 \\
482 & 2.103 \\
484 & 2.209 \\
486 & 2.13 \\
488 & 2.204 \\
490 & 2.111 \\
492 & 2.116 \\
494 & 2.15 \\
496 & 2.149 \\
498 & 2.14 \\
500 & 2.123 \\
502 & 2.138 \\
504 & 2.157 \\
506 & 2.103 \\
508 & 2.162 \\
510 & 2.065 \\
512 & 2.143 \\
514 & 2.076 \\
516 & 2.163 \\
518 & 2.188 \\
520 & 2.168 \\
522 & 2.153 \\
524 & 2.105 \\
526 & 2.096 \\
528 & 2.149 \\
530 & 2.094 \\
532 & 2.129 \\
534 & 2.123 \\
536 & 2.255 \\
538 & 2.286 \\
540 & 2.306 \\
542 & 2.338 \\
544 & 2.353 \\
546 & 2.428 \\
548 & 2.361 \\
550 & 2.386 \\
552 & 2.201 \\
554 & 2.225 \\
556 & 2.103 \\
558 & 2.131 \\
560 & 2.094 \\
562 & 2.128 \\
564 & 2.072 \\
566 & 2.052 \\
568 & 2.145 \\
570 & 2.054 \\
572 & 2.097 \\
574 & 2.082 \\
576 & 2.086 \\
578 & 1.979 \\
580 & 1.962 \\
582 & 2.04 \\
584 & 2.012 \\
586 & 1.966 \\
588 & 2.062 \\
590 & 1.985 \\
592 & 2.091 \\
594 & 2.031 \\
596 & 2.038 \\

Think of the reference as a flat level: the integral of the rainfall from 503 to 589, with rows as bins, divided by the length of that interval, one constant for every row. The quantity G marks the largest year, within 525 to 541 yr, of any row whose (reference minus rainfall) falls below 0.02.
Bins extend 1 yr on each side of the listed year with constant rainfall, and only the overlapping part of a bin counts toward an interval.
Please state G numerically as 540 yr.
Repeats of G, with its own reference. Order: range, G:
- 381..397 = 392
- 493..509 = 508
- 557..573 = 568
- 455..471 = 464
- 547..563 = 562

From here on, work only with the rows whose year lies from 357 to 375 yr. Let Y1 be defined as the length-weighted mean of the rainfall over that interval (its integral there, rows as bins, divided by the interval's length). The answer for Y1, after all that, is 2.15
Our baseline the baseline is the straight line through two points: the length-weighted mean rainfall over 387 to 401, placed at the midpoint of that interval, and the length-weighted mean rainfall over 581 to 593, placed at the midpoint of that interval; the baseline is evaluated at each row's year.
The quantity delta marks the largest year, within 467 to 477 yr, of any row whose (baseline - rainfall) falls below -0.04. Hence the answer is 472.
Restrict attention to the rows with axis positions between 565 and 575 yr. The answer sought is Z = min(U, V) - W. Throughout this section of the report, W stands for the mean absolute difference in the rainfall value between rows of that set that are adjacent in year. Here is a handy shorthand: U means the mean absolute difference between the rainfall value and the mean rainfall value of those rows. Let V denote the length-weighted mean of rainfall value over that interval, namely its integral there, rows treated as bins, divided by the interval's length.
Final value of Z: -0.03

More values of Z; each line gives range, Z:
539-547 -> 0.00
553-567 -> -0.01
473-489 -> -0.02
